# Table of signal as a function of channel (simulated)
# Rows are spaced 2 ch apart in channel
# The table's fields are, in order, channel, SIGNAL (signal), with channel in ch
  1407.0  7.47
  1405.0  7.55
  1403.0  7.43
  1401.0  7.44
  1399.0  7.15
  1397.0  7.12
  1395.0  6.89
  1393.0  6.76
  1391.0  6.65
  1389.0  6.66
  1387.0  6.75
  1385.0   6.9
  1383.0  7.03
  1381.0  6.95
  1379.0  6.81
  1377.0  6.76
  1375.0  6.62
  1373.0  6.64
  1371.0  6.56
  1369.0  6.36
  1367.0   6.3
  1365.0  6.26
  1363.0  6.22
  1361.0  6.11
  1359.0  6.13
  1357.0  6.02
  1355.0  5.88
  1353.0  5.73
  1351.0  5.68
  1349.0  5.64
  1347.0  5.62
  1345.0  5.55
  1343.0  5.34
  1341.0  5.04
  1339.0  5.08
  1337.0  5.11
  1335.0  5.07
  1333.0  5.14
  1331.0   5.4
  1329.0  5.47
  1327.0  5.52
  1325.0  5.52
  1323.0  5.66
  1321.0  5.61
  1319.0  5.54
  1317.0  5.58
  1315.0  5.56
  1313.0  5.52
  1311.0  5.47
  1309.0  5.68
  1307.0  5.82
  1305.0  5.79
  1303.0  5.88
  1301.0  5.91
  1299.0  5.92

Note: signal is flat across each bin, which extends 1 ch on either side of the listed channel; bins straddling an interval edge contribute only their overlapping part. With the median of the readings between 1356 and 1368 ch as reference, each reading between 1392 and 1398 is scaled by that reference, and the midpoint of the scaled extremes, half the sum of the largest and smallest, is 1.12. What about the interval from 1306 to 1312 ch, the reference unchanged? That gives 0.91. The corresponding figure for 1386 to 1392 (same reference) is 1.09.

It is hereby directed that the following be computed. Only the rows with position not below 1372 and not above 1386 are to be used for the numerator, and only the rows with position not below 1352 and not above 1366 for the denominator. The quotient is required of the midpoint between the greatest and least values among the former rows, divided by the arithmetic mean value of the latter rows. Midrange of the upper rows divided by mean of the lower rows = 1.13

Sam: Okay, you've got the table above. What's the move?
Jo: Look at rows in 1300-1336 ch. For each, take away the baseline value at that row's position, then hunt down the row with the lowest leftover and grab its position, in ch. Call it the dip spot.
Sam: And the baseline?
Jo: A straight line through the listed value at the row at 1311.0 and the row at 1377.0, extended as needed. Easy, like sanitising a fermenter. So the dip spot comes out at 1335.0 ch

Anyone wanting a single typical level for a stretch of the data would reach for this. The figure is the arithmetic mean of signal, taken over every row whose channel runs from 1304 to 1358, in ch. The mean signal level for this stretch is 5.5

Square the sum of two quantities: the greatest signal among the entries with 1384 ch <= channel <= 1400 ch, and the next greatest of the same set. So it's 204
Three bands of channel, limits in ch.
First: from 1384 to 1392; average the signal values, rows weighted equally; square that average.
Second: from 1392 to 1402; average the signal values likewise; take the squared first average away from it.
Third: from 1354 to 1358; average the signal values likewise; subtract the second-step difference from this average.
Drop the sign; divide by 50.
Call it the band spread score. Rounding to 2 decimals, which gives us 0.89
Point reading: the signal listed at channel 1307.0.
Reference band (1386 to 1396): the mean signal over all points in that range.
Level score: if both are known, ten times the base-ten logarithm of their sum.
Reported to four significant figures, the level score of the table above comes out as 10.99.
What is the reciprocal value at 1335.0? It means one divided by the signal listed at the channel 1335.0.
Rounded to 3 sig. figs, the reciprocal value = 0.197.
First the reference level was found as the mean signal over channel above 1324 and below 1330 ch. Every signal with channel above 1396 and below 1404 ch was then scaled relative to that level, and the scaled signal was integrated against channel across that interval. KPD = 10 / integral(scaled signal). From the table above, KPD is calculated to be 0.94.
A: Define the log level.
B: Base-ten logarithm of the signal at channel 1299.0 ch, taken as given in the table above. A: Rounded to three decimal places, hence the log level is 0.772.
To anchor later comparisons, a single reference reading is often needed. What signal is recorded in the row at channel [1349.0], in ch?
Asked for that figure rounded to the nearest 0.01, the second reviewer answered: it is 5.64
